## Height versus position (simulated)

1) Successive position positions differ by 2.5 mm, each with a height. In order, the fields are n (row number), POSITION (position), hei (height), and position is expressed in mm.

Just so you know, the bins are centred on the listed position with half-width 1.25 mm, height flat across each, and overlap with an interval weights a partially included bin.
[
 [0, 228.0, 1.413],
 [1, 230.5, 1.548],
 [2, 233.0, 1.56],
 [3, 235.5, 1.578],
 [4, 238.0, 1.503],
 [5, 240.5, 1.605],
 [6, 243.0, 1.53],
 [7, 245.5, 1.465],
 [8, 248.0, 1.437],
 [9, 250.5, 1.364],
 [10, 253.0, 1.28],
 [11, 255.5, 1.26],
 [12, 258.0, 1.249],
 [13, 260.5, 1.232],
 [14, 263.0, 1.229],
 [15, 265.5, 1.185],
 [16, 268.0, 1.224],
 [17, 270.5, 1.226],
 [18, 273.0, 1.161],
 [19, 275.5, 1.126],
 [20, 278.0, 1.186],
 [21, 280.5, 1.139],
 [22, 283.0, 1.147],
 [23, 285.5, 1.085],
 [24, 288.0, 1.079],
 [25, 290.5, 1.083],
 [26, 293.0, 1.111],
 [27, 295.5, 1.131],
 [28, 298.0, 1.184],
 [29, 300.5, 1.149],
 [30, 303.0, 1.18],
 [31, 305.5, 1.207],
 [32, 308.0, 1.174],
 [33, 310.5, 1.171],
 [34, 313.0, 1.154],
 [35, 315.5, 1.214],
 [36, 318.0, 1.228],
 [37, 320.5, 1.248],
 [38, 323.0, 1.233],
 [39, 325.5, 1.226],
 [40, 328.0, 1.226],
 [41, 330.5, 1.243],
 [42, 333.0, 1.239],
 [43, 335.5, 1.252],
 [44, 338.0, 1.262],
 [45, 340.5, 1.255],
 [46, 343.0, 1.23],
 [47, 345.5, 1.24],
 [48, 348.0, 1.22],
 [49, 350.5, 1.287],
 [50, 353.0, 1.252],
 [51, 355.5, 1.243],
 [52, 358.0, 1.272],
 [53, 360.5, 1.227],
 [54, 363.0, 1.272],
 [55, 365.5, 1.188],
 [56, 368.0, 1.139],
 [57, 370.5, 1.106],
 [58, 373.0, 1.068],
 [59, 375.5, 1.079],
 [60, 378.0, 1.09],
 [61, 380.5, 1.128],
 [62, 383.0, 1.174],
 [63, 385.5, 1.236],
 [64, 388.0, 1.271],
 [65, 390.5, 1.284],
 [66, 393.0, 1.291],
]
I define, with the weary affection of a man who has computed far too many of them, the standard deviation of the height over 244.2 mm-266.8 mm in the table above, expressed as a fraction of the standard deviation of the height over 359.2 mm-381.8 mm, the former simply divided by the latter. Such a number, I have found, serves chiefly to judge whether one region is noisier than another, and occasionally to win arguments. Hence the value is 1.4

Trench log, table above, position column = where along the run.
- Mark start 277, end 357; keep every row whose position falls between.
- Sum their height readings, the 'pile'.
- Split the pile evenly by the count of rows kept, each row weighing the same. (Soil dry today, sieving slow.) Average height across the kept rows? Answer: 1.20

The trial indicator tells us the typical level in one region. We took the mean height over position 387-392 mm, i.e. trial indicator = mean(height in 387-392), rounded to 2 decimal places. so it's 1.28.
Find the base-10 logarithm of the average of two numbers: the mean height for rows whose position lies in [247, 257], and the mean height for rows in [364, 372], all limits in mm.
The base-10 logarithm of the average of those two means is 0.093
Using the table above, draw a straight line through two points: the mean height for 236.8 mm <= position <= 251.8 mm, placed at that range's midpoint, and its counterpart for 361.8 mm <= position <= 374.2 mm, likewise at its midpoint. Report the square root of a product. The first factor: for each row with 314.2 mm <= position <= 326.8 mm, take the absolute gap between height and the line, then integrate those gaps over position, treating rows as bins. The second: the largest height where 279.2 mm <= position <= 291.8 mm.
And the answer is 0.86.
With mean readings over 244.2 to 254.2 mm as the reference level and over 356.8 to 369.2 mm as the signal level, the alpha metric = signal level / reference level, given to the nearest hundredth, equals 0.88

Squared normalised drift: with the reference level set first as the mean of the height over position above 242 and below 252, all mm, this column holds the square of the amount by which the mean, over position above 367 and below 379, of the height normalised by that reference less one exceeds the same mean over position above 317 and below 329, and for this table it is 0.009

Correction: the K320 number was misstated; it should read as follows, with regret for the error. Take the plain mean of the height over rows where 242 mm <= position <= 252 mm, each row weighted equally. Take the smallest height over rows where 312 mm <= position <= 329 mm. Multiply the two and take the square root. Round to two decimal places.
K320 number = 1.29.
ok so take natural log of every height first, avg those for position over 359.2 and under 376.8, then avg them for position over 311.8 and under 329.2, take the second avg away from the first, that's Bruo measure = -0.056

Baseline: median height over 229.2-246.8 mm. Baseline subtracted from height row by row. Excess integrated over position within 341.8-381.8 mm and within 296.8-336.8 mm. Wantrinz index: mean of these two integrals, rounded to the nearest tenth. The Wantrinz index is -14.0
